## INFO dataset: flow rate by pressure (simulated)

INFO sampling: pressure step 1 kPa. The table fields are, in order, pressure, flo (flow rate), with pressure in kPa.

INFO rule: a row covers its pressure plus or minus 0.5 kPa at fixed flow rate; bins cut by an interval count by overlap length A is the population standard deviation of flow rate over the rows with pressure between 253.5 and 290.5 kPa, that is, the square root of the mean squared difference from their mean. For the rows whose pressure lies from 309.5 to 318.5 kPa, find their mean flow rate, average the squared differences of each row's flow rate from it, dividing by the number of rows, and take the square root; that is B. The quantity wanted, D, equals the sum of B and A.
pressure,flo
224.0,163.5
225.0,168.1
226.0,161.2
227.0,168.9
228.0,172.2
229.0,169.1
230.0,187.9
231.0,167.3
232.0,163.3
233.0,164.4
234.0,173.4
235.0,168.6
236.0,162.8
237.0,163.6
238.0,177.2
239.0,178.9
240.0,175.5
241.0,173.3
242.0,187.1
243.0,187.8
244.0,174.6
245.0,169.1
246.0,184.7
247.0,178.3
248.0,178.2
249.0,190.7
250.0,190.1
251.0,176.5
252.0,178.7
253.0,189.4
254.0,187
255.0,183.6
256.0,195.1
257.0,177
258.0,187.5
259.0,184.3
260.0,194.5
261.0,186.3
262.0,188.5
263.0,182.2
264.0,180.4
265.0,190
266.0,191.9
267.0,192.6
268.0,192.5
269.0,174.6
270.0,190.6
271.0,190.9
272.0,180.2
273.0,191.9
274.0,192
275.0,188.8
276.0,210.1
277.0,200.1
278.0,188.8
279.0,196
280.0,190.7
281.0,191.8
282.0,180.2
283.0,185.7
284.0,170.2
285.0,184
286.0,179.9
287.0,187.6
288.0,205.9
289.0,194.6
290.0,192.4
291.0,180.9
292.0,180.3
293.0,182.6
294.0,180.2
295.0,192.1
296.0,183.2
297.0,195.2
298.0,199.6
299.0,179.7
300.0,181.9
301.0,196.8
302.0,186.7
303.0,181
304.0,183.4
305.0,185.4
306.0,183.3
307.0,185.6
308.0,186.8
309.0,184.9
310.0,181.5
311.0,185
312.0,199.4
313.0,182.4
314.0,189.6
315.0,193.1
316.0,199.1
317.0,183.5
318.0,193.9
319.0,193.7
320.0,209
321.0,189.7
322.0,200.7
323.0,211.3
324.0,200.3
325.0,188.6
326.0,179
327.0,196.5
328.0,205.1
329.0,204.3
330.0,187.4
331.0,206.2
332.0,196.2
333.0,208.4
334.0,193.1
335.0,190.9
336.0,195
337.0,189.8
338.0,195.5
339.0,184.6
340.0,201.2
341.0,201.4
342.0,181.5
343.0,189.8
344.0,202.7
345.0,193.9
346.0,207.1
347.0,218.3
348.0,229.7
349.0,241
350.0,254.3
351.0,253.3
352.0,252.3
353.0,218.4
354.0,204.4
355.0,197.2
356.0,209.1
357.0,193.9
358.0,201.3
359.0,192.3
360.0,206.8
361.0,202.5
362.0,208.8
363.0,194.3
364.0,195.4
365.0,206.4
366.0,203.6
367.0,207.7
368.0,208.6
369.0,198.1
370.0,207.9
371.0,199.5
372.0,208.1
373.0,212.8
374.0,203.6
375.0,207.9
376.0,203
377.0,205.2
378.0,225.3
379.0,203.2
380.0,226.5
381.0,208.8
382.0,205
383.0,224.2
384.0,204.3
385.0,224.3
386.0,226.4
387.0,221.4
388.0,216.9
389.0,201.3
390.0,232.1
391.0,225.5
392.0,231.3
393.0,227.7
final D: 14.4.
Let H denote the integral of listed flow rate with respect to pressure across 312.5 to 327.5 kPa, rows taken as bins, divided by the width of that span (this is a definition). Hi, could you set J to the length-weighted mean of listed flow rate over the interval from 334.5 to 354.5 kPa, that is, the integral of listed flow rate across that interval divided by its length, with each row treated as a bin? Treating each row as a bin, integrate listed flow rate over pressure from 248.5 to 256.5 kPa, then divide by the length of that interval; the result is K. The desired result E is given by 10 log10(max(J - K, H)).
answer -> 22.9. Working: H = 194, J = 210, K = 186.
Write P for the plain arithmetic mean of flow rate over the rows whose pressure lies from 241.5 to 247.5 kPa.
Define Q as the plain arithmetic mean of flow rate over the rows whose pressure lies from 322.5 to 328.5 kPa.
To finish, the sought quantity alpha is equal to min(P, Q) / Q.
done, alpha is 0.92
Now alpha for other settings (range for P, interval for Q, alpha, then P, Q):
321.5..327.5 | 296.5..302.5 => 1.00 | 196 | 190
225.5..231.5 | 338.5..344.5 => 0.88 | 171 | 194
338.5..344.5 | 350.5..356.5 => 0.87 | 194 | 222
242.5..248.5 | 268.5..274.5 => 0.96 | 179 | 187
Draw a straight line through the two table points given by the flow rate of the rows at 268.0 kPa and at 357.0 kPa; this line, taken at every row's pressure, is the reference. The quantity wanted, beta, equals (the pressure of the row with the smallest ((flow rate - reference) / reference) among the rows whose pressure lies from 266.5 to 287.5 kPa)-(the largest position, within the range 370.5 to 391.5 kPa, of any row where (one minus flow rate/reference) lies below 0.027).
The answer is -107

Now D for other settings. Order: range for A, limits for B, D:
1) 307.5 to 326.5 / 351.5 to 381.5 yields 20.4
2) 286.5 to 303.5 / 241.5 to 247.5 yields 14.7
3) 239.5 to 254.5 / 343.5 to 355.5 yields 28.6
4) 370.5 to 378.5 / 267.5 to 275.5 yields 13.7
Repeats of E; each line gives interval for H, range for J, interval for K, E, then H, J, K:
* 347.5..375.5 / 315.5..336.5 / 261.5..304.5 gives 23.3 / 211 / 197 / 188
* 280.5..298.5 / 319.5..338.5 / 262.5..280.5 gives 22.7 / 187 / 197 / 190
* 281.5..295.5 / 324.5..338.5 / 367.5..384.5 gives 22.7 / 185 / 195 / 209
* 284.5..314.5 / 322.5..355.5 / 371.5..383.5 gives 22.7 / 187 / 205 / 211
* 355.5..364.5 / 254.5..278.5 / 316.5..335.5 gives 23.0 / 200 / 189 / 197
